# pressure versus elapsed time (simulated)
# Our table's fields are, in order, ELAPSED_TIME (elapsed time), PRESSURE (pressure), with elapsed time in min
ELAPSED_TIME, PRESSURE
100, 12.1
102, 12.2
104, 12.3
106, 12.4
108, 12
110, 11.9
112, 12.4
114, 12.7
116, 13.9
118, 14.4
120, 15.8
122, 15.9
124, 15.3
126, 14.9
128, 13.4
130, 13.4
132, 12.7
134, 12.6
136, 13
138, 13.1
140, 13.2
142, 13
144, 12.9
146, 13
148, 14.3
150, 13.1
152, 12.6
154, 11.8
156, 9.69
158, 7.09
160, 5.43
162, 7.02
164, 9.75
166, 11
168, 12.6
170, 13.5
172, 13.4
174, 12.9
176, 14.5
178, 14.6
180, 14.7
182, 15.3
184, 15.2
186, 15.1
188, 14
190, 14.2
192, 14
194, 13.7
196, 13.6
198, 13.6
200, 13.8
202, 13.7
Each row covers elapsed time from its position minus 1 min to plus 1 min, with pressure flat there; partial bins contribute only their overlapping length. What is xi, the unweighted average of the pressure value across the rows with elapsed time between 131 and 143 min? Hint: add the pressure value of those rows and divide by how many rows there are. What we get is 12.9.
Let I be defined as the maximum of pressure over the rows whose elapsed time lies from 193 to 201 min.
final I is 13.8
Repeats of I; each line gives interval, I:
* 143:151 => 14.3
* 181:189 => 15.3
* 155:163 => 9.69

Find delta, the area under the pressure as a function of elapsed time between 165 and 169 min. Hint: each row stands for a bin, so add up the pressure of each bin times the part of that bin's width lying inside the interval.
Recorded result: 47.2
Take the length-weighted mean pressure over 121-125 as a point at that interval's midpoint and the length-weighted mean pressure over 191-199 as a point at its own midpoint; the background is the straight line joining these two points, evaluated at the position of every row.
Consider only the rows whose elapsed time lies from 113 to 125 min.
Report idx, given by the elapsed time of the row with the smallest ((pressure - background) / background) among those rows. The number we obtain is 114 min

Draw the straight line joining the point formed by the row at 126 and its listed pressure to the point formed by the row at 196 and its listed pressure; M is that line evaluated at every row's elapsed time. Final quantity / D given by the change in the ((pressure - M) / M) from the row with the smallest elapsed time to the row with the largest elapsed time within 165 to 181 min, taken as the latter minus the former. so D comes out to 0.28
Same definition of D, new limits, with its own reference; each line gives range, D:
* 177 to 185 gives 0.05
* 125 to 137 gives -0.12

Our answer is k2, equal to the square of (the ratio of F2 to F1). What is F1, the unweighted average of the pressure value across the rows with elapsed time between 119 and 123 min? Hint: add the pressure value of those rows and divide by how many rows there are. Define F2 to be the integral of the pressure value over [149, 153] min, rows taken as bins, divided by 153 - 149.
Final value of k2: 0.66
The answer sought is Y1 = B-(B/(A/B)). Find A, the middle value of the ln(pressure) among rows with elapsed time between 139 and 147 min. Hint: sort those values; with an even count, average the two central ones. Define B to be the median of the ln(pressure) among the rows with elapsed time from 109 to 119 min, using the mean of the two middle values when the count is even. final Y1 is 0.02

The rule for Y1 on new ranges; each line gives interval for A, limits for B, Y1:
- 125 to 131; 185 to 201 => -0.04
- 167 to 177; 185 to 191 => -0.06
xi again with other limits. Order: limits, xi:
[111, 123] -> 14.2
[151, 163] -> 8.9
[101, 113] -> 12.2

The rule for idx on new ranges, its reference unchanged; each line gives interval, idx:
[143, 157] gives 156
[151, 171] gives 160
